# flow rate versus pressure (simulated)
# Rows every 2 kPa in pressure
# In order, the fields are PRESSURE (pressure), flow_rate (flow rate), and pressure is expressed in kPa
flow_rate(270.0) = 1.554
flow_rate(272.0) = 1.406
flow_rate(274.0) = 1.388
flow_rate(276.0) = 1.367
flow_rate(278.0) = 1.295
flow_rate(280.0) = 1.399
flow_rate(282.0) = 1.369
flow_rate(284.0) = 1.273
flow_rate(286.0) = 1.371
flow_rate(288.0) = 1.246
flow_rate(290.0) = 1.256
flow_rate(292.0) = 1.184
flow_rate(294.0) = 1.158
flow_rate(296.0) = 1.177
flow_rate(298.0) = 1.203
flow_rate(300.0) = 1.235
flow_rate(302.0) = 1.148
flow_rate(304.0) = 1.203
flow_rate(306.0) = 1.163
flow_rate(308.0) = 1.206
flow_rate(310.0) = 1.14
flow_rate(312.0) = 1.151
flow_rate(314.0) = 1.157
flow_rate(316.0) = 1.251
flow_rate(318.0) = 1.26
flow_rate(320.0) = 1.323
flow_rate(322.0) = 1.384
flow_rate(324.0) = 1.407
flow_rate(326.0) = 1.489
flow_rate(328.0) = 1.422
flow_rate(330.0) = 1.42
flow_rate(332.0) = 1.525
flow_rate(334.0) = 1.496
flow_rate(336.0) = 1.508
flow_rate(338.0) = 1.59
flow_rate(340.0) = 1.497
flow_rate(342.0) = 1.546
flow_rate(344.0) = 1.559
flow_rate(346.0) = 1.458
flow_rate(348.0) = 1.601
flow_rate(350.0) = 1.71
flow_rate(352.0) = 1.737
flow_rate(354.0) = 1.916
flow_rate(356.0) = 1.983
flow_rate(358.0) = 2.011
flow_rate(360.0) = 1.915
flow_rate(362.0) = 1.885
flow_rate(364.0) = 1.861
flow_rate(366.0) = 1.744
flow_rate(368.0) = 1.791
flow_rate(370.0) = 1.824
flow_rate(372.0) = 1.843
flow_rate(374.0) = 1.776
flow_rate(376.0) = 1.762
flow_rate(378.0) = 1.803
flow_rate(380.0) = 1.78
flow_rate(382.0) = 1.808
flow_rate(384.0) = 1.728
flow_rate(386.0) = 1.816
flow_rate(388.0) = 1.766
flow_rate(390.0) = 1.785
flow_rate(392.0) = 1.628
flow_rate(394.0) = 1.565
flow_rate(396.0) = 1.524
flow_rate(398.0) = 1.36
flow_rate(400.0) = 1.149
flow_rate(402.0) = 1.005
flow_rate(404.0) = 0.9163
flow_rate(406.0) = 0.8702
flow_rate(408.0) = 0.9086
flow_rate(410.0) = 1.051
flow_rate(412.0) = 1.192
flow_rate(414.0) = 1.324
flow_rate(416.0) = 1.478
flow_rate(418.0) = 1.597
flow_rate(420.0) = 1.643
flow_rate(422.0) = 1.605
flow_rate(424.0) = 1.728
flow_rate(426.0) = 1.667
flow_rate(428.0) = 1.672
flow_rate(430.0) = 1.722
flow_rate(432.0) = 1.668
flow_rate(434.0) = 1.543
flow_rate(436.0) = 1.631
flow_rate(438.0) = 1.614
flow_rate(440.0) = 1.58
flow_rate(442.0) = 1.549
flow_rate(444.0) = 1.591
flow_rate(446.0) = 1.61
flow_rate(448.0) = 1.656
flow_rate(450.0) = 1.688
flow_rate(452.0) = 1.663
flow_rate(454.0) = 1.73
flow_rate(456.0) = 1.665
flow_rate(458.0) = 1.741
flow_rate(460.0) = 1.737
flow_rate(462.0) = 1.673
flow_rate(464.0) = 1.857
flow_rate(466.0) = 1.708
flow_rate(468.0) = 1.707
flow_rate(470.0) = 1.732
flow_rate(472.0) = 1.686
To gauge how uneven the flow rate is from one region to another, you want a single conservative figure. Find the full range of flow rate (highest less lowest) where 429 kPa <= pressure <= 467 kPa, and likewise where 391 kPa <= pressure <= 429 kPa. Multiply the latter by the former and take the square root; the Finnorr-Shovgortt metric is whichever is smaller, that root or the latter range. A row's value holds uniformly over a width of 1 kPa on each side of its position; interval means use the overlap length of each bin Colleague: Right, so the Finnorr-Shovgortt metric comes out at 0.52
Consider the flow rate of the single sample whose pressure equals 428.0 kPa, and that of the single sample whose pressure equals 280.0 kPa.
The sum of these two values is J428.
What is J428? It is 3.07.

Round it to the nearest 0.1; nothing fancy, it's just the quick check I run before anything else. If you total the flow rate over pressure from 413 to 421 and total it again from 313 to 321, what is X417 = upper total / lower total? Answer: 1.2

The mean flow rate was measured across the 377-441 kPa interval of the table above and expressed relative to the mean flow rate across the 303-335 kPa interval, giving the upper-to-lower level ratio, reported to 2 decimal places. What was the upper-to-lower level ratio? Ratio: 1.15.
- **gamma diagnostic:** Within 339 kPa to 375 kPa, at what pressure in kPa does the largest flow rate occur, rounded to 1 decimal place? 358.0 kPa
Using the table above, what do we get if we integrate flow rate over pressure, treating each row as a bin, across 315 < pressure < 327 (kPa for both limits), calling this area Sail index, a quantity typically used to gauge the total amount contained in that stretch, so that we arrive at 16.2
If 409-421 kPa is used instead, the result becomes 16.6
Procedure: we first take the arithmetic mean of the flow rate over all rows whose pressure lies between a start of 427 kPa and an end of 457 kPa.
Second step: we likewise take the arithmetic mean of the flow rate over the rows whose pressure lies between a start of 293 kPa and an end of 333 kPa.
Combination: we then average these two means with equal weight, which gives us 1.45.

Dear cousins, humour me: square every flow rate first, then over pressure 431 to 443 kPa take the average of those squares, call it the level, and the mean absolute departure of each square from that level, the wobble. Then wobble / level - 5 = -4.95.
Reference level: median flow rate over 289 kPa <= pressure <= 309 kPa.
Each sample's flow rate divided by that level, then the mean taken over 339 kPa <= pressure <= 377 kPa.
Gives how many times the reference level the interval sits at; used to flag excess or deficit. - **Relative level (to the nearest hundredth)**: 1.47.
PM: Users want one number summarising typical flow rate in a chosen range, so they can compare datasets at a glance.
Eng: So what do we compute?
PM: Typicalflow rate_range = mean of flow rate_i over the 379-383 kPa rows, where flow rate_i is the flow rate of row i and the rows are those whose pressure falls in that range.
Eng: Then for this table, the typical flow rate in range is 1.79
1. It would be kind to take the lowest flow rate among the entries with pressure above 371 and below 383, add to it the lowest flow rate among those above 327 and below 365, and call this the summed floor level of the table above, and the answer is 3.2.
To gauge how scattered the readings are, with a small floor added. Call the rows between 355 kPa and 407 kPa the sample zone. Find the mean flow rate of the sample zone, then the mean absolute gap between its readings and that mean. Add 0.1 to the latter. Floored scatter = 0.34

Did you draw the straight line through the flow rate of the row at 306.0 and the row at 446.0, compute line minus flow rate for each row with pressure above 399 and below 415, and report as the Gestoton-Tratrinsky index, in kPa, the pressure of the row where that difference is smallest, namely 414.0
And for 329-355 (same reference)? 354.0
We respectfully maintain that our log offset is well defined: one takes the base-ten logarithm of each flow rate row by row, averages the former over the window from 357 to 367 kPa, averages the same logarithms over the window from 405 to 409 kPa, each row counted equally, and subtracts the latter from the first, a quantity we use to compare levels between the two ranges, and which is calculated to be 0.33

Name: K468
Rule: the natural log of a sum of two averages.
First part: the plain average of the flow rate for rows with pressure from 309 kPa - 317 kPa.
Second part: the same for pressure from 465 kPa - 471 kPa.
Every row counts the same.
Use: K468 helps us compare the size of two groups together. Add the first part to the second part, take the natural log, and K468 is 1.06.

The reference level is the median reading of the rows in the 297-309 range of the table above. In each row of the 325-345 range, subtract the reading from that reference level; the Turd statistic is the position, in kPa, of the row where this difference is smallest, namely 338.0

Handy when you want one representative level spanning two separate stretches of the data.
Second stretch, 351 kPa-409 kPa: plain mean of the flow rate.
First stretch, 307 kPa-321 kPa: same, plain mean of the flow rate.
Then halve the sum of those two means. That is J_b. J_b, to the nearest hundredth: 1.42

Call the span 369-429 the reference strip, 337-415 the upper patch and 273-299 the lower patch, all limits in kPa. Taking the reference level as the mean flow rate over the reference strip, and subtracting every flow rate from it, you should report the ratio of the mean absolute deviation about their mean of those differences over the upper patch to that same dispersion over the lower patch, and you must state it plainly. 3.4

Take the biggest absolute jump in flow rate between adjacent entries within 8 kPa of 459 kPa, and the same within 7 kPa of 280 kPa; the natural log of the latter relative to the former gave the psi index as -0.57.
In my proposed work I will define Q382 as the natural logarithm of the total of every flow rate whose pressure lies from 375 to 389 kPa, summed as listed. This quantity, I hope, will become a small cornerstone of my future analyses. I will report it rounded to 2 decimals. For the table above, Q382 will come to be 2.52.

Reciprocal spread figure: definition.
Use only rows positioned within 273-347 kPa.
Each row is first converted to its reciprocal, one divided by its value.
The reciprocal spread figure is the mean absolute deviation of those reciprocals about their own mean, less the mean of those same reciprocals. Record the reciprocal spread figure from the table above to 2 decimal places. -0.69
